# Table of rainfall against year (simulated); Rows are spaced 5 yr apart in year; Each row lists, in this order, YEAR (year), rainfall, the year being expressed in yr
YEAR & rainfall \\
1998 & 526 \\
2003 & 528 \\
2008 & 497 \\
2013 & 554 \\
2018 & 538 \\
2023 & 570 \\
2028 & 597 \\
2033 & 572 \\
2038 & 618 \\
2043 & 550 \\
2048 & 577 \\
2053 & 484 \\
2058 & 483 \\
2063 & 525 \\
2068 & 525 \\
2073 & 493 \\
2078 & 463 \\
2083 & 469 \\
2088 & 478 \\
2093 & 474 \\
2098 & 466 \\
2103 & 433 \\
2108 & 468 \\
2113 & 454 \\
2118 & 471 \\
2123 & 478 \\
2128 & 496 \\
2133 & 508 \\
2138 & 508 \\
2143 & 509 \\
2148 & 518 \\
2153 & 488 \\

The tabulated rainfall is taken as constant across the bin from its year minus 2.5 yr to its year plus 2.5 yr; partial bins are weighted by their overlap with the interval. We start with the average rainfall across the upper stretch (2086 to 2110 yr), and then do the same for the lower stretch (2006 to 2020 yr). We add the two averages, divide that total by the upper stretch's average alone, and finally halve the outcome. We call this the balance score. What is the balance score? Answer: 1.07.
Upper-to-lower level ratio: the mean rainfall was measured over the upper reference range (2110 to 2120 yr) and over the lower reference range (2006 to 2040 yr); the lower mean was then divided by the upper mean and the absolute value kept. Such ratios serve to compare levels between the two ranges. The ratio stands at 1.22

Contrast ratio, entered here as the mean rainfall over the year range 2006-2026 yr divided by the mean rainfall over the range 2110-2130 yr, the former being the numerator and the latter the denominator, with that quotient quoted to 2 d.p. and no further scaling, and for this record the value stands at 1.14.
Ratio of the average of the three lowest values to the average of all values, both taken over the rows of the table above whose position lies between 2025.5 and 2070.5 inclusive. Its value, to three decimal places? 0.908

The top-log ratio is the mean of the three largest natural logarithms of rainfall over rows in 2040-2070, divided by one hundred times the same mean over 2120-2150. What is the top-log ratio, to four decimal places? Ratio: 0.0101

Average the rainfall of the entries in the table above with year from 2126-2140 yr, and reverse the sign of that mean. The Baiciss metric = -504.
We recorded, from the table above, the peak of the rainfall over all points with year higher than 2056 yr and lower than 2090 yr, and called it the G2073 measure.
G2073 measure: 525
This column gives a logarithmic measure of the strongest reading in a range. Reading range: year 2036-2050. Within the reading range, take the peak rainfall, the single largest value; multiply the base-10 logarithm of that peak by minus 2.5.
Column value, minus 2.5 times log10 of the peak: -6.98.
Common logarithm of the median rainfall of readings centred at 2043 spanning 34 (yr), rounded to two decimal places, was 2.76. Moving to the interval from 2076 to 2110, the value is 2.67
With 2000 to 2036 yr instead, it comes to 2.74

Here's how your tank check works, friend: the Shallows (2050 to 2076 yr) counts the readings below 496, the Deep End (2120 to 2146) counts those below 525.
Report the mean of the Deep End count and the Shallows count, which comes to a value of 4.0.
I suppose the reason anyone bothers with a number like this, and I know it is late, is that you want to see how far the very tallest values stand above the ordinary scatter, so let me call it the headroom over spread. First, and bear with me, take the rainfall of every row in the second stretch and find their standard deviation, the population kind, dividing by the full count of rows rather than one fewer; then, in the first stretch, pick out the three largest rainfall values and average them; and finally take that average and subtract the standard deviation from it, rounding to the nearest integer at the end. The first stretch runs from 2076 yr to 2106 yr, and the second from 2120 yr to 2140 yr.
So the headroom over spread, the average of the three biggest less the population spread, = 461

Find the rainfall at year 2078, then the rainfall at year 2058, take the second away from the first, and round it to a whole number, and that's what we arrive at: -20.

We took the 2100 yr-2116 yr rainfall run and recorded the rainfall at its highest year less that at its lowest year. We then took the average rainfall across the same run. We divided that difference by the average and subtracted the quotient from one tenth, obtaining 0.05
